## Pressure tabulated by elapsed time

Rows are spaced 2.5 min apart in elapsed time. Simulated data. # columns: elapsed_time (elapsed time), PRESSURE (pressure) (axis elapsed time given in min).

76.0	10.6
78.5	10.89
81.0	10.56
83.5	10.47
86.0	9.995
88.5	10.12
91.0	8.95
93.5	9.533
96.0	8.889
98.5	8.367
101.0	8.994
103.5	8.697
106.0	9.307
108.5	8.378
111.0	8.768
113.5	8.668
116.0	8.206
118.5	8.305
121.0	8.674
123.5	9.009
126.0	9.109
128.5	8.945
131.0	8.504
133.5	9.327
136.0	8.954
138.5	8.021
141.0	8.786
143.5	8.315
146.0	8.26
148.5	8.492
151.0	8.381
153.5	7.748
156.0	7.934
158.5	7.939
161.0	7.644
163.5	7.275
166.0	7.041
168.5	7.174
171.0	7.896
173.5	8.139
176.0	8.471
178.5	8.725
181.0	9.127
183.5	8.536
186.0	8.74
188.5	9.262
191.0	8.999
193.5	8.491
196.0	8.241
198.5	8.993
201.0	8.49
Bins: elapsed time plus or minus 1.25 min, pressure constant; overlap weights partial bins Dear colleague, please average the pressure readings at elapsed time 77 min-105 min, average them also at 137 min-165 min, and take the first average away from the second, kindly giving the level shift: -1.5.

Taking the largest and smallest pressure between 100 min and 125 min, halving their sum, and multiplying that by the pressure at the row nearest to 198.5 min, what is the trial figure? 79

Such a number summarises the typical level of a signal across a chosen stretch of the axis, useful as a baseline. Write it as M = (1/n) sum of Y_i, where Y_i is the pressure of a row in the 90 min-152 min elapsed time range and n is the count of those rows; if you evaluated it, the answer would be 8.71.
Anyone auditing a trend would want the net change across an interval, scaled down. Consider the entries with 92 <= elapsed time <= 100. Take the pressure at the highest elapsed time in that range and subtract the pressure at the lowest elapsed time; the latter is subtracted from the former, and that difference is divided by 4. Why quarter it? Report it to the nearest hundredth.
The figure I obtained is -0.29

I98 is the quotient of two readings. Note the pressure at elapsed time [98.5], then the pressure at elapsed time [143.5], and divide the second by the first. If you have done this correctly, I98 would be 0.99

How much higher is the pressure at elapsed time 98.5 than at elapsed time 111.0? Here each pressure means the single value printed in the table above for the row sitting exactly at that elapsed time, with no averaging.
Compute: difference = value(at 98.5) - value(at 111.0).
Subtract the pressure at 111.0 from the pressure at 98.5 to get -0.4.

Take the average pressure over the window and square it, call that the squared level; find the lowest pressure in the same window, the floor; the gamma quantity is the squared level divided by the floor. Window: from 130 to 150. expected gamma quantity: 9.18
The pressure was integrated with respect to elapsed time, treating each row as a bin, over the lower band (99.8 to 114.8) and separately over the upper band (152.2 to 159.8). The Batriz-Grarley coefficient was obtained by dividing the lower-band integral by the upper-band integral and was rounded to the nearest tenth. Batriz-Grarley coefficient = 2.2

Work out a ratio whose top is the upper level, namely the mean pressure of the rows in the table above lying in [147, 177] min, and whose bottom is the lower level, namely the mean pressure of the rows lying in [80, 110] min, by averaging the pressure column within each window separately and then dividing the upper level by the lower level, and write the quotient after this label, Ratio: 0.84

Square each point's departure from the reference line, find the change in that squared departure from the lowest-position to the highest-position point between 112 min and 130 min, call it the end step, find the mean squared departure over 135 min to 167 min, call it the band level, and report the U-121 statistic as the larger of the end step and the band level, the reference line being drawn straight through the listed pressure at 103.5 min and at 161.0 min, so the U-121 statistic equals 0.47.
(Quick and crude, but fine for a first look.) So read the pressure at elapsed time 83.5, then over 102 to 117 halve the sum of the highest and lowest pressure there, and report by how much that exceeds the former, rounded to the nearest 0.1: -1.7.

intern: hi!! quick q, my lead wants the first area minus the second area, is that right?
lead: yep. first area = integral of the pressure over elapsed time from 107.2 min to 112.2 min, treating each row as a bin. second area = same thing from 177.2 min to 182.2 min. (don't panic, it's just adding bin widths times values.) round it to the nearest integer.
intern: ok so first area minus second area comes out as -2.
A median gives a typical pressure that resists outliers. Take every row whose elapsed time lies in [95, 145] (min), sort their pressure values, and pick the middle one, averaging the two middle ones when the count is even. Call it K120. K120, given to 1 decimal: 8.7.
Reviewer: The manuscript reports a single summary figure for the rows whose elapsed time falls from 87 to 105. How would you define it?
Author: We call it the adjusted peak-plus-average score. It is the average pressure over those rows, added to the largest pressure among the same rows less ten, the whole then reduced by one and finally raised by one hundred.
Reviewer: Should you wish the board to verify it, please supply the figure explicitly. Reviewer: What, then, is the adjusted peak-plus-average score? 108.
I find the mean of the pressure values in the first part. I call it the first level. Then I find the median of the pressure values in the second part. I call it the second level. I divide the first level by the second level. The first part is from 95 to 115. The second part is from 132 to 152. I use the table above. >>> 1.04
